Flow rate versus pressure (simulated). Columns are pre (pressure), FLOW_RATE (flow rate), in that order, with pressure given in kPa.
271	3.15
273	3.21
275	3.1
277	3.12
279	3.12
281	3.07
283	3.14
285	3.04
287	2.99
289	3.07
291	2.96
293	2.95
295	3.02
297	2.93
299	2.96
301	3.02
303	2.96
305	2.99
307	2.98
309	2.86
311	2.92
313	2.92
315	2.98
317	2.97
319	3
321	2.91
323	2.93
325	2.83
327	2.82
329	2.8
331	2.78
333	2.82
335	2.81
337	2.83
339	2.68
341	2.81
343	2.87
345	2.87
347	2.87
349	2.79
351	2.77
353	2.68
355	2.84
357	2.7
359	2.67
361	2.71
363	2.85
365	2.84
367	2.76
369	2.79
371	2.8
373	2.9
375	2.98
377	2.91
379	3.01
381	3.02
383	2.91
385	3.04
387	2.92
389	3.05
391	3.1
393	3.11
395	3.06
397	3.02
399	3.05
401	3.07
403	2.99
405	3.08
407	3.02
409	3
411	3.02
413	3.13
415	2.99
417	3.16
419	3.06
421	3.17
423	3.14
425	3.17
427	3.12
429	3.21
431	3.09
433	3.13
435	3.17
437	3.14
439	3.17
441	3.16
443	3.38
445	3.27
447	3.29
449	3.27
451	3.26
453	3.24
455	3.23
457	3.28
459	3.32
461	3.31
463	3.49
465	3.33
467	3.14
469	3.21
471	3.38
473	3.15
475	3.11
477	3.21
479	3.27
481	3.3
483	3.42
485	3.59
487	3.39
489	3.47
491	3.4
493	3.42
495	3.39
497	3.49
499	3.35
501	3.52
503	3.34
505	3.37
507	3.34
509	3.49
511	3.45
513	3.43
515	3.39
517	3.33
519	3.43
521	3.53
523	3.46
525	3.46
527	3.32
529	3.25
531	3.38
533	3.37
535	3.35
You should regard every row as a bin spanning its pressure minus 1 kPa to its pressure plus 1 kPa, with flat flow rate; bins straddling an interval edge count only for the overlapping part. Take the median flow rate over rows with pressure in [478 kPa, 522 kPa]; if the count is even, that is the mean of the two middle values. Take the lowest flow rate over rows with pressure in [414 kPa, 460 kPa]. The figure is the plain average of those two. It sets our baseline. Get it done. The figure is 3.20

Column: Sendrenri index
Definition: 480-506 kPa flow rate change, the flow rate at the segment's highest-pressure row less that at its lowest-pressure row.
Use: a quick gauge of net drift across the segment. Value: 0.1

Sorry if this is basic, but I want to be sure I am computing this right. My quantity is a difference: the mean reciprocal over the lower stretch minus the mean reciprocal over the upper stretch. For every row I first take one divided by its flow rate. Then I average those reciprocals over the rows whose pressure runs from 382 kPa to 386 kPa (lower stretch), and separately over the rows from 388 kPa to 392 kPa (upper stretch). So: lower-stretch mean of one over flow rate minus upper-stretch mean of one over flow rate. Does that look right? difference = 0.011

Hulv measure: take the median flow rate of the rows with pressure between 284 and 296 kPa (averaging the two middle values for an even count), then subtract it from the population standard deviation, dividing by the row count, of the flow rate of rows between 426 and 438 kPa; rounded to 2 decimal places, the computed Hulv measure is -2.97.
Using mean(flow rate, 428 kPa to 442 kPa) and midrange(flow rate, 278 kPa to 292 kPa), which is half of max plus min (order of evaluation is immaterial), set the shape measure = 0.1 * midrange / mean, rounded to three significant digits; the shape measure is 0.0967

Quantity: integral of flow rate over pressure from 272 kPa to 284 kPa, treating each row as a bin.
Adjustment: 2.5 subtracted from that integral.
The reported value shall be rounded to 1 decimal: 35.0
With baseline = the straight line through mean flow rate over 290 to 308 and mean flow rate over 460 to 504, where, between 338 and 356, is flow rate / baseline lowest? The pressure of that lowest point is 353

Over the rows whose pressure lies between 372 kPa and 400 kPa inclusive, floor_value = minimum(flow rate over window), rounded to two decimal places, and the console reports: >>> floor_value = 2.90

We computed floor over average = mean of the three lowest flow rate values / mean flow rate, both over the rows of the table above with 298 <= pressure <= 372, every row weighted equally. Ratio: 0.94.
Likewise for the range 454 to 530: 0.93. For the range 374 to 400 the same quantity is 0.97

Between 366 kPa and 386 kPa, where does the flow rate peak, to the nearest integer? 385 kPa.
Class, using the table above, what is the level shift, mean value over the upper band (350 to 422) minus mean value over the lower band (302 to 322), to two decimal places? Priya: 0.00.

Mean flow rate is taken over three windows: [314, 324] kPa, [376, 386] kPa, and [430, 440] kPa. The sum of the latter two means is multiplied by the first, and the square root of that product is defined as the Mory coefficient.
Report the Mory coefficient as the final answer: 4.25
